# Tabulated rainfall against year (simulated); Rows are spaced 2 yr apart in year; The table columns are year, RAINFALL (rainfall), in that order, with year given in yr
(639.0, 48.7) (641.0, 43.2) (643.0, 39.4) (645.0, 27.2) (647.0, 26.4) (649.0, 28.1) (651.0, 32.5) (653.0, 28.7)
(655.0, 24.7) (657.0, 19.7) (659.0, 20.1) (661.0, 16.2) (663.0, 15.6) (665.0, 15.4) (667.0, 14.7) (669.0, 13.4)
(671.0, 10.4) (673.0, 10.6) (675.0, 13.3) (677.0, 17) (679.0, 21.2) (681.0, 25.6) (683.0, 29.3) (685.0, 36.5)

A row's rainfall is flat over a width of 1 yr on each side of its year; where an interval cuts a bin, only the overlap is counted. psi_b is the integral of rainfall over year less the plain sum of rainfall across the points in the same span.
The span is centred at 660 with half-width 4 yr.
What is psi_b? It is 72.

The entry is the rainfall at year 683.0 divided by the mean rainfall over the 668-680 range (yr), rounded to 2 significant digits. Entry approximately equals 2.0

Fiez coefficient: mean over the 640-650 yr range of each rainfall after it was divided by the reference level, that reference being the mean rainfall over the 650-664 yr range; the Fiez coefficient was 1.46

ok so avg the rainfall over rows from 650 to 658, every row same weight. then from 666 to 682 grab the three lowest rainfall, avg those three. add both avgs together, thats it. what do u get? 37.8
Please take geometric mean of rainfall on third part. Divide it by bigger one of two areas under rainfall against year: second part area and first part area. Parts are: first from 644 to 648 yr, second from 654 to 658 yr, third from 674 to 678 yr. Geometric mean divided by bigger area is 0.14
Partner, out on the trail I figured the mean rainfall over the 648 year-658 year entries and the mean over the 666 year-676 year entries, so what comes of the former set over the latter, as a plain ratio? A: 2.1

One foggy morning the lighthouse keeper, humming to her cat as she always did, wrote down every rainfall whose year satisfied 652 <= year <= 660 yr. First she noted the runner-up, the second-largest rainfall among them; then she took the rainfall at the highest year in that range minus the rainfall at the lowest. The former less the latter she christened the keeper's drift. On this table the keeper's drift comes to 33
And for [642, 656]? 47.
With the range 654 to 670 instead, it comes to 31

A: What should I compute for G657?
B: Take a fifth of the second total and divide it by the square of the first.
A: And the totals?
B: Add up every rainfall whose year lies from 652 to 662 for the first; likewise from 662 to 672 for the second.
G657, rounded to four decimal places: 0.0012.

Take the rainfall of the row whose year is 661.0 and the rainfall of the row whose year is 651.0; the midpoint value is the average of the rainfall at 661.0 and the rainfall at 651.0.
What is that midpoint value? 24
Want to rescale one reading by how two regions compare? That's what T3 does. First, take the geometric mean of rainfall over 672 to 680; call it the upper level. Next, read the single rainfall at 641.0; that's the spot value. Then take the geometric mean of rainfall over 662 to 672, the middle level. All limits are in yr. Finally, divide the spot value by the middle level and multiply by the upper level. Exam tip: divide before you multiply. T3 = 47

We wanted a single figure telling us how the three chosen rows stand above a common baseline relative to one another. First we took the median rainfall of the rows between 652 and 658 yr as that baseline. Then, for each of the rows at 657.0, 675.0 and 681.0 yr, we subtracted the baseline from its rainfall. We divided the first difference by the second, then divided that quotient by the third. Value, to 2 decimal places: 0.49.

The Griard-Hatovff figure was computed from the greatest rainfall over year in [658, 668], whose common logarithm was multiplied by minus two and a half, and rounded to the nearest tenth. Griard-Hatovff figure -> -3.3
